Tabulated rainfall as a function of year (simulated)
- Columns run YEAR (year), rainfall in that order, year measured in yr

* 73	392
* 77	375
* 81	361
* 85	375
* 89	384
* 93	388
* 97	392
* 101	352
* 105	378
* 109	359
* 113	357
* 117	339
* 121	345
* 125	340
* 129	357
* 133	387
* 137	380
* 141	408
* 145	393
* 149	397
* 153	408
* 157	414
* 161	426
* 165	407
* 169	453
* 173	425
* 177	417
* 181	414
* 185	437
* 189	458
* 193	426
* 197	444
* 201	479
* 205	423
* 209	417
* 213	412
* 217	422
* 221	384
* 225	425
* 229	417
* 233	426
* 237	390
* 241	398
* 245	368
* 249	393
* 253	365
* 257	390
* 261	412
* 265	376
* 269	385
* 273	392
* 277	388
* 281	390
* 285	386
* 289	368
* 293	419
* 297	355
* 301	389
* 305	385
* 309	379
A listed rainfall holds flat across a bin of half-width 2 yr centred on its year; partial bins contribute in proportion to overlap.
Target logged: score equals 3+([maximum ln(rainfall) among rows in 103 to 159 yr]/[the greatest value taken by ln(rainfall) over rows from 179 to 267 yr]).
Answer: 3.98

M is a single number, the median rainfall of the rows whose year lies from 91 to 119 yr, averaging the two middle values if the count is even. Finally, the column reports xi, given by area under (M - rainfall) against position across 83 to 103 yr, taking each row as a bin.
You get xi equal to -384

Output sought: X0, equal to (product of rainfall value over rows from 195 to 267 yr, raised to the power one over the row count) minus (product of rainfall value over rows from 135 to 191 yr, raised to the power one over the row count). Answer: -9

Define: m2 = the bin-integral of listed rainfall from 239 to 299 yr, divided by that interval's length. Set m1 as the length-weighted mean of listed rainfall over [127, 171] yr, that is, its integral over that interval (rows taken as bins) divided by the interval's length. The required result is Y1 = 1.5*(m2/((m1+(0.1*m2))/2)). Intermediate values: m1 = 403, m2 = 386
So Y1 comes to 2.62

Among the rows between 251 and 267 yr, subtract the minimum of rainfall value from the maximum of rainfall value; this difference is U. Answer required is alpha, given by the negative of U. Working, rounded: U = 47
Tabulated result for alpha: -47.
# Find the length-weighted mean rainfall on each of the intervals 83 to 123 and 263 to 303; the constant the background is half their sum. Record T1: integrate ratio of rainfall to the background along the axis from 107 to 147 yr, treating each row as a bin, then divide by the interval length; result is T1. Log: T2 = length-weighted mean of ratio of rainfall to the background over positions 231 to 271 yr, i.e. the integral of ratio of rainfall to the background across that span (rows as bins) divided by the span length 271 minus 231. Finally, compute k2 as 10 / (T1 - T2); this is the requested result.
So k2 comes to -158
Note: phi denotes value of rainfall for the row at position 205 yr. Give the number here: 423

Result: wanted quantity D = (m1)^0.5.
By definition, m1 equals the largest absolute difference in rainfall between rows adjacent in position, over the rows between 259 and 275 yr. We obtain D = 6.00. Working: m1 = 36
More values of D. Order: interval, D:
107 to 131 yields 4.24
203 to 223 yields 6.16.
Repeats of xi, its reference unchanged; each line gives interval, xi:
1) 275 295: -624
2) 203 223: -1052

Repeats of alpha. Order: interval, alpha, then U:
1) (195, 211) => -62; 62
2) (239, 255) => -33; 33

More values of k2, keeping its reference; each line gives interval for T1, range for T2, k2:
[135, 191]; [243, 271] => 115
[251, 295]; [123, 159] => 3236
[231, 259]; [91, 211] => -352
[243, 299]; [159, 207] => -76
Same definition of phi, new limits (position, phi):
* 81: 361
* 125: 340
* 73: 392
